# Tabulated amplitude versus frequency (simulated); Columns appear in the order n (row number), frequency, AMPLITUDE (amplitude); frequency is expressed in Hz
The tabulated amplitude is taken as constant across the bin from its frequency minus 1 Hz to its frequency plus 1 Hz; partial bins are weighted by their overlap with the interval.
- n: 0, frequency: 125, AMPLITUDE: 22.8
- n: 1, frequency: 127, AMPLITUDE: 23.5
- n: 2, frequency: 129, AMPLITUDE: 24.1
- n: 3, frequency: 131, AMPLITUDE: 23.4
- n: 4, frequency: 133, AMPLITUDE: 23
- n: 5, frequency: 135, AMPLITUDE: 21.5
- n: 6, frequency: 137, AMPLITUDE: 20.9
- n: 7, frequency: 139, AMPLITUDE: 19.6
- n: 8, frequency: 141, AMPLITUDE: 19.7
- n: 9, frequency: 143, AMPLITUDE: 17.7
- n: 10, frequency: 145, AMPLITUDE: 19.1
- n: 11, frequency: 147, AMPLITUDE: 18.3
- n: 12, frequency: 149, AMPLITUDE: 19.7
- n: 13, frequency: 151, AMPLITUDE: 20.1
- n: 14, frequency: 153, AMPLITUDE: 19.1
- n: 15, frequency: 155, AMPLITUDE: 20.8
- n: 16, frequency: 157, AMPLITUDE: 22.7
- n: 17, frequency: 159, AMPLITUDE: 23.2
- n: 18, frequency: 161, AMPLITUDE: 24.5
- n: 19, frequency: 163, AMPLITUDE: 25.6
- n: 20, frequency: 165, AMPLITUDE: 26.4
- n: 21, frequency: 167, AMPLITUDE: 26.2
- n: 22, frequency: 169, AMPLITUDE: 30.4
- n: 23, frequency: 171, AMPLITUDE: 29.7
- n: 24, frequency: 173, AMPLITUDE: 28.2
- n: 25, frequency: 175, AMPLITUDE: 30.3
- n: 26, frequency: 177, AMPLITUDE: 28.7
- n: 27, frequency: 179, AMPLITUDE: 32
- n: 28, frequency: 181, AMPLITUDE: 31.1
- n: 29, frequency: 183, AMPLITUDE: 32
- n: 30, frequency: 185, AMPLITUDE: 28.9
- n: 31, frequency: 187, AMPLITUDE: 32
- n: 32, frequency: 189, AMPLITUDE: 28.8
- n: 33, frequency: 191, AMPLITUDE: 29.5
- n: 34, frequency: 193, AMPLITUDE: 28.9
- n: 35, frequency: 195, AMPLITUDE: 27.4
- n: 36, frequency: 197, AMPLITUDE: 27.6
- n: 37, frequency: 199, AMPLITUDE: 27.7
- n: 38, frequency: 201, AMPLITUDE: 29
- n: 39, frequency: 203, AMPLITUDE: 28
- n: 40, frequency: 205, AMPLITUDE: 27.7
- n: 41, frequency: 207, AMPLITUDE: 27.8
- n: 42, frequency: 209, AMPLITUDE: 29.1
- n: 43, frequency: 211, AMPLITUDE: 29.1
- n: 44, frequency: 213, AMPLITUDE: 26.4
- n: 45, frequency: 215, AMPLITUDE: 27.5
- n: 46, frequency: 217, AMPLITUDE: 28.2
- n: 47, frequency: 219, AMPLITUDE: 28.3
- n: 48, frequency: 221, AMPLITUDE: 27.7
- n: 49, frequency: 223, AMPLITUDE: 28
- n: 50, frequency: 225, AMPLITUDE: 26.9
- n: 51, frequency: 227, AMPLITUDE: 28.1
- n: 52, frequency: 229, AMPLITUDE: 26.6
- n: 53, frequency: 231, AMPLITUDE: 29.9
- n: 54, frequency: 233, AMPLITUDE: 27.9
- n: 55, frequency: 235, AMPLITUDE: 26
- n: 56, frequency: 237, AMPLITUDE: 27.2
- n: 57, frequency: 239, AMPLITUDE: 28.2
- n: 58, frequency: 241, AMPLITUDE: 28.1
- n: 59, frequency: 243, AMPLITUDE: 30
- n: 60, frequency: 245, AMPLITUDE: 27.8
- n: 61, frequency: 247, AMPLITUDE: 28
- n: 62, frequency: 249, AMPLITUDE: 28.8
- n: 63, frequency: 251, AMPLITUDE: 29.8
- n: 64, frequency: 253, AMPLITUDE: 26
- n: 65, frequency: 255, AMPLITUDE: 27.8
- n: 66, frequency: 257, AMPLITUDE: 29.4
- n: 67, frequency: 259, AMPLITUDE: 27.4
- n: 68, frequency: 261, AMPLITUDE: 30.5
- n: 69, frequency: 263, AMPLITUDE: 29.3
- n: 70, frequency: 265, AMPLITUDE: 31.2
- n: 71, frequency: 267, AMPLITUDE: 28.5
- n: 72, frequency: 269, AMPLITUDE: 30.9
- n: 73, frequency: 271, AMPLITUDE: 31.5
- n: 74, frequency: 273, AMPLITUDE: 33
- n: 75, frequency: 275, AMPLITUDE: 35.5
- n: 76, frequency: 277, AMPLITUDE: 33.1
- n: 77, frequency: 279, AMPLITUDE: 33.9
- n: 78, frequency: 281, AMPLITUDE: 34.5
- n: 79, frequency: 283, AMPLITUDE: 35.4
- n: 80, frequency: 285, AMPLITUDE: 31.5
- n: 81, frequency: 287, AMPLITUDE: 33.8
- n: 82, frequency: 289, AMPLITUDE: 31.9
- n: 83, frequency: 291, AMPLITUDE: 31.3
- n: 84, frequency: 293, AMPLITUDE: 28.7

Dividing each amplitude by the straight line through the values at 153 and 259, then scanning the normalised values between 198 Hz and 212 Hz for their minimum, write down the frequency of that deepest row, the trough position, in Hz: 207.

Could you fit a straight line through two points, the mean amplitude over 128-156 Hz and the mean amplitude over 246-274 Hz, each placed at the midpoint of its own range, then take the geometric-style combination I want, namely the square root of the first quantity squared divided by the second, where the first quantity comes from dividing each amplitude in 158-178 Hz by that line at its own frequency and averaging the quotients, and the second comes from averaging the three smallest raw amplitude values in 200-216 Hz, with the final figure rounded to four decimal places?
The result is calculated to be 0.2329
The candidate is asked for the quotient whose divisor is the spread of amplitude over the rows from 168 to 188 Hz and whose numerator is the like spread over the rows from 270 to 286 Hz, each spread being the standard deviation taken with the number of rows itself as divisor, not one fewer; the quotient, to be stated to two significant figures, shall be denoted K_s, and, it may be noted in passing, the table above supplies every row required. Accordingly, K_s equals 1.1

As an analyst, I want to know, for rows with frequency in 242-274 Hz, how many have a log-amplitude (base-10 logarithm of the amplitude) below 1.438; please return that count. 2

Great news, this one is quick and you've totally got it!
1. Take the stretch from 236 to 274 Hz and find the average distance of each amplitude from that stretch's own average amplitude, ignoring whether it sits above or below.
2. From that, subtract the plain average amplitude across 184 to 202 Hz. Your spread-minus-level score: -27.4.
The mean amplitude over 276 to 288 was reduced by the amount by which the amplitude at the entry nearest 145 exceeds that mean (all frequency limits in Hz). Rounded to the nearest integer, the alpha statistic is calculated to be 48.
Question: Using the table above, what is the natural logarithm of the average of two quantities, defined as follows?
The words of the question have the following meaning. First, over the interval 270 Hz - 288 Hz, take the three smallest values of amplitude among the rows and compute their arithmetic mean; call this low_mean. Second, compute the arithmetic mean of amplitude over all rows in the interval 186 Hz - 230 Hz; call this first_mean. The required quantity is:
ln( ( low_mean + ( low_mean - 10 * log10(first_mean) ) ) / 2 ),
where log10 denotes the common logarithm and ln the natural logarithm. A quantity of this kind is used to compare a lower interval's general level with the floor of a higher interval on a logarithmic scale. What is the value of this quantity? 3.209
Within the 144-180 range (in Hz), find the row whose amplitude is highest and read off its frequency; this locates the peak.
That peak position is 179 Hz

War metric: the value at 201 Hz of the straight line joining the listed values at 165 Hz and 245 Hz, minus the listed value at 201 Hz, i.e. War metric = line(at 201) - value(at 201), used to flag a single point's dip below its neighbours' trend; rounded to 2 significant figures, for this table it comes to -2.0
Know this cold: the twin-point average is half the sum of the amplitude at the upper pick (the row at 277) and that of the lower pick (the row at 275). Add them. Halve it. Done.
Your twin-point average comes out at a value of 34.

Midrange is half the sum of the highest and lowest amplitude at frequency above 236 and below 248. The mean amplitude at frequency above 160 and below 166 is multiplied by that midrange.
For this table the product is 729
